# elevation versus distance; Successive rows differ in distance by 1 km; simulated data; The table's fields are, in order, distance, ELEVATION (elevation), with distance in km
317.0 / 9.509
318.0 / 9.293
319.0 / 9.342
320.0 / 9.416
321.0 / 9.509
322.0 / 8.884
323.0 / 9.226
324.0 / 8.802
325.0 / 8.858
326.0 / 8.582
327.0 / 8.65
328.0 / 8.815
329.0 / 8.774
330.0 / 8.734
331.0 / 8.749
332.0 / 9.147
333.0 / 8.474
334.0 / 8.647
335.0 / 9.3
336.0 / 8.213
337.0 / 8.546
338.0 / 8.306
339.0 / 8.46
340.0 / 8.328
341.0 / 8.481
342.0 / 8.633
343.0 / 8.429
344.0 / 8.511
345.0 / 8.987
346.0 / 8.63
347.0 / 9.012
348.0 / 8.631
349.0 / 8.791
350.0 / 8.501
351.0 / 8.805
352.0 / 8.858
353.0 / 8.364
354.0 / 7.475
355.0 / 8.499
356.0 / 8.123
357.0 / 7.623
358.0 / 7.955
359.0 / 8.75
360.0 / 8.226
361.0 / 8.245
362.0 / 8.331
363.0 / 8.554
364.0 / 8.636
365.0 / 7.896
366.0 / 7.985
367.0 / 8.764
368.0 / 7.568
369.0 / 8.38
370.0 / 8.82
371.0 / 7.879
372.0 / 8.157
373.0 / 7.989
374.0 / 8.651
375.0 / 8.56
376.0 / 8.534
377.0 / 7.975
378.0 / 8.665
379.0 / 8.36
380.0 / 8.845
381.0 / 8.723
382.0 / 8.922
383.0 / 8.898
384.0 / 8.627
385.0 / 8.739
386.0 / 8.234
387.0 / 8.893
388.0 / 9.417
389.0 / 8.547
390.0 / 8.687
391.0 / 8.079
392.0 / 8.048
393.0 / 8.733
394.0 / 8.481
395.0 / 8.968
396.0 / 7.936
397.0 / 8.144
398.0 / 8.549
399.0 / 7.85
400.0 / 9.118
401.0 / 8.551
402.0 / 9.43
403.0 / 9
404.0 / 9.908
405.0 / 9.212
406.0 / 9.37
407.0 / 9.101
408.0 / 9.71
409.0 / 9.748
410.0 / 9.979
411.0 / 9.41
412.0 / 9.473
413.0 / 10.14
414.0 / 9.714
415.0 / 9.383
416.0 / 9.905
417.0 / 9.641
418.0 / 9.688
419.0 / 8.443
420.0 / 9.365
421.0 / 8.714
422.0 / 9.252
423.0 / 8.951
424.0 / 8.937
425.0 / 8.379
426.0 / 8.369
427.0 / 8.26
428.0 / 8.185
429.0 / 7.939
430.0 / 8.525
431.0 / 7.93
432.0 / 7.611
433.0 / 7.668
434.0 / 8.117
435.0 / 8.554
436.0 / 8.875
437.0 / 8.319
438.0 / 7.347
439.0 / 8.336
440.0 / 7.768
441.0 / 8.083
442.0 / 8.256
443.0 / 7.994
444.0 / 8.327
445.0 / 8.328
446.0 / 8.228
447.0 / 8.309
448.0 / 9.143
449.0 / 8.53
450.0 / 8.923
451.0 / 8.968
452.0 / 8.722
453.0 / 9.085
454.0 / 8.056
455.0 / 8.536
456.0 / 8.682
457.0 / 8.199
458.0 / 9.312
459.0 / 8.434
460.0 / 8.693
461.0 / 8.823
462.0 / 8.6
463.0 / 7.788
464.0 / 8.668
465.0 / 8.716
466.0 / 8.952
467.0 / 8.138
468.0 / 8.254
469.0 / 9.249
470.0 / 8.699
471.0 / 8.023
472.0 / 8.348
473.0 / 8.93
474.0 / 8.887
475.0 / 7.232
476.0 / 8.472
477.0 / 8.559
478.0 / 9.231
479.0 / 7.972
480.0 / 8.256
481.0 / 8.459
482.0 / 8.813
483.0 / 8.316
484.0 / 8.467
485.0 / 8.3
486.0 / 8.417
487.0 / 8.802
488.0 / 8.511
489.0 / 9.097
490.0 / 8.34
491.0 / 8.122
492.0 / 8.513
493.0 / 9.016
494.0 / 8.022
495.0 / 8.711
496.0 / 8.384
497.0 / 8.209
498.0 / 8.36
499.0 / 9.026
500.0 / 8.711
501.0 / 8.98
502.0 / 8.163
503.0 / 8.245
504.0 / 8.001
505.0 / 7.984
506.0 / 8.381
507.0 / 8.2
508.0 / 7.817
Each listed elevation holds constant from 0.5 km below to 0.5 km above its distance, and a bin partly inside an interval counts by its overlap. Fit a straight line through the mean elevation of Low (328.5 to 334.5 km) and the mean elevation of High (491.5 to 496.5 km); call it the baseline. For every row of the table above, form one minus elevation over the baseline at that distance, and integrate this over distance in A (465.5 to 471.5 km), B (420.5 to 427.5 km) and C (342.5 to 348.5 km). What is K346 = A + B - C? -0.1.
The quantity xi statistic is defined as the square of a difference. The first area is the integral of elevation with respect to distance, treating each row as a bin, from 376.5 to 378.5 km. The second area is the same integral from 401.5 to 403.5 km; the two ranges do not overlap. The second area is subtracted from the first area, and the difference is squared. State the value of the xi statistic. 3.2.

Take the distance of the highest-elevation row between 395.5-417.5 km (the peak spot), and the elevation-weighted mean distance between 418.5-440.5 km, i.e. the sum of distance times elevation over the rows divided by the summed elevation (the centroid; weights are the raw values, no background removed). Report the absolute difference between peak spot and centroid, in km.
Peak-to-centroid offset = 16.3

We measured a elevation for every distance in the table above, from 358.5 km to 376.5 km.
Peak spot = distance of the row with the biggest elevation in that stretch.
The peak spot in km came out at 370.0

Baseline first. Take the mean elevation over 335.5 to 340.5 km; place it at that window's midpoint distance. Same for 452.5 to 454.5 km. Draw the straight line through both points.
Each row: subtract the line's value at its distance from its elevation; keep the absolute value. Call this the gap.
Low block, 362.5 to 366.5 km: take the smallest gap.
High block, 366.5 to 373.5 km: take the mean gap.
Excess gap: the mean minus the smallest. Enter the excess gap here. 0.3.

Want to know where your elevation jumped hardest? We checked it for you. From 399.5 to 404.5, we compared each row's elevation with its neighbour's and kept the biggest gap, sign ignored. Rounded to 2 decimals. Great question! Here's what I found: 0.91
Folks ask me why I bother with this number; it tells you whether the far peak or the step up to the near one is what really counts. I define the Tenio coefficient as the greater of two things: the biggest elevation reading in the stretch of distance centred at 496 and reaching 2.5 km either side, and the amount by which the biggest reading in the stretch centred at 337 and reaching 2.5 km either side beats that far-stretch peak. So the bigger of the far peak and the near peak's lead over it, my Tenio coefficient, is 8.71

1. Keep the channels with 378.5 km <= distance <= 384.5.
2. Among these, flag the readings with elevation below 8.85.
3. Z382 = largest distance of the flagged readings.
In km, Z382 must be 384.0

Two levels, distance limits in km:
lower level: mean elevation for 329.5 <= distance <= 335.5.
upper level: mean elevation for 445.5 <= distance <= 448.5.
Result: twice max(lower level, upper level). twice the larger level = 17.7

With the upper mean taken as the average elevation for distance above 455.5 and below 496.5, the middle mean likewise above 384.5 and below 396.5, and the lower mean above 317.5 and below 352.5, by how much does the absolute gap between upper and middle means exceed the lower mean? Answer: -8.7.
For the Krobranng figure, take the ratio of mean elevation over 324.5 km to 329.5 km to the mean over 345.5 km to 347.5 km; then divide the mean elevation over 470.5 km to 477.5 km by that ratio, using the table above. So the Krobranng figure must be 8.43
